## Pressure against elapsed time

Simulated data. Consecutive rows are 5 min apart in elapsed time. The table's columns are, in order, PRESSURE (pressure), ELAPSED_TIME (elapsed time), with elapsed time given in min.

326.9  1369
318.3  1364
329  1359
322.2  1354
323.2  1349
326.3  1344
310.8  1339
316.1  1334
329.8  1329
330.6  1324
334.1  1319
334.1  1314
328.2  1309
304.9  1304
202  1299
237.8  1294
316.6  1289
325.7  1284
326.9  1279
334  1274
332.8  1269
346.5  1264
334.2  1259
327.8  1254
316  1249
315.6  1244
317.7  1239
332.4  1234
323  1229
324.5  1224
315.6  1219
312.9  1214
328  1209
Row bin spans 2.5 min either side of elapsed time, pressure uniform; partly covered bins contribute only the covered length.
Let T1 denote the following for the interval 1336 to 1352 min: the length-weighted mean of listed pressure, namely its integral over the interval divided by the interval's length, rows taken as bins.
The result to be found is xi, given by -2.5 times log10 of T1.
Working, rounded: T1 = 320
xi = -6.26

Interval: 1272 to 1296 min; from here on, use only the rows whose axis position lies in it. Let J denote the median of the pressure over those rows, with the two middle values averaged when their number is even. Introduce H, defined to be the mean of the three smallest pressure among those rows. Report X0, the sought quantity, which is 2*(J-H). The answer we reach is 65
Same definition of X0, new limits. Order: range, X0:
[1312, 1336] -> 10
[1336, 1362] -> 9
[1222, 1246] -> 8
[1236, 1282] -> 23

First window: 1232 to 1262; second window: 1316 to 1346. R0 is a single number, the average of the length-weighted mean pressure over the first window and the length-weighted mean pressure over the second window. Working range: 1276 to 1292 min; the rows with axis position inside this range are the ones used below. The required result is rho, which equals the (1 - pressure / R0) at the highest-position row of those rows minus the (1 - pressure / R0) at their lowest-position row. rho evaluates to 0.03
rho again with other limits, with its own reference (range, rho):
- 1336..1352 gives -0.04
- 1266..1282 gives 0.02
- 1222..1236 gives -0.02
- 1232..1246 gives 0.05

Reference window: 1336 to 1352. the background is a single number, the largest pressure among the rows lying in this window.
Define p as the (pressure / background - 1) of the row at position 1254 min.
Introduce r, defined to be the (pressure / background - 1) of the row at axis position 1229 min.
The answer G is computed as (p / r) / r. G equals 45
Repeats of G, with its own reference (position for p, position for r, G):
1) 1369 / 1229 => 18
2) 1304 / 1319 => -115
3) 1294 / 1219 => -252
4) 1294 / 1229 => -2652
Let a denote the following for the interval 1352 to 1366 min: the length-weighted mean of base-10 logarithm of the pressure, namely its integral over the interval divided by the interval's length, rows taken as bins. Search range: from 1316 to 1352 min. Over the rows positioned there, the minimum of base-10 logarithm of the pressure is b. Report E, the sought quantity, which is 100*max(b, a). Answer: 251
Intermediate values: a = 2.51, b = 2.49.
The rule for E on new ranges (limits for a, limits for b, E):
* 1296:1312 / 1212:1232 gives 250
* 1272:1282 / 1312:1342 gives 252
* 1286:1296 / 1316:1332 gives 252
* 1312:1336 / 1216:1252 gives 252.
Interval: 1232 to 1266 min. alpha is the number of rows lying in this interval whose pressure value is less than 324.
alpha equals 3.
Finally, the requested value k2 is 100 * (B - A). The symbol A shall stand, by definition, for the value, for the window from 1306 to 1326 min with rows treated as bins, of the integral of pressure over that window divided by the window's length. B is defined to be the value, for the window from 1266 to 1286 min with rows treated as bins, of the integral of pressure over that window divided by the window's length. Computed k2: -74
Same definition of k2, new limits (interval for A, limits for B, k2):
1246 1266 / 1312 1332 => 135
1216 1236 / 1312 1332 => 831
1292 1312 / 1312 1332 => 6107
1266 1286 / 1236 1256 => -1098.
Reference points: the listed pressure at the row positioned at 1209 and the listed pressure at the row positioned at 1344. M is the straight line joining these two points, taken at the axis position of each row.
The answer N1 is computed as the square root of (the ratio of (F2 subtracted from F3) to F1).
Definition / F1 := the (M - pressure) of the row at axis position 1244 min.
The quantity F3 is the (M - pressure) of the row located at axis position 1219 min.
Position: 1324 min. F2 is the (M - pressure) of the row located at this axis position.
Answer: 1.2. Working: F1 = 12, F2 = -4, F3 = 12.3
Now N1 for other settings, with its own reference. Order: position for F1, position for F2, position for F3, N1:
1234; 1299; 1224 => 5.1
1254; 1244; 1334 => 2.1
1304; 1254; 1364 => 0.6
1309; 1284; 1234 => 2.0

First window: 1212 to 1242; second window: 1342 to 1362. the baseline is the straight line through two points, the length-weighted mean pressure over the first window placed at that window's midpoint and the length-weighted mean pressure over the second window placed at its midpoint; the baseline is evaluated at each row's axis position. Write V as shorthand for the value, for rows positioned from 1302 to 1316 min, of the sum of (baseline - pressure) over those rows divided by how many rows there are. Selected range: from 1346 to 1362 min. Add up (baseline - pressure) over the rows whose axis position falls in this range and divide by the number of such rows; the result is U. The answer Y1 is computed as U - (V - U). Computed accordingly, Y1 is -1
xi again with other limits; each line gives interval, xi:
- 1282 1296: -6.17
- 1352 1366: -6.27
